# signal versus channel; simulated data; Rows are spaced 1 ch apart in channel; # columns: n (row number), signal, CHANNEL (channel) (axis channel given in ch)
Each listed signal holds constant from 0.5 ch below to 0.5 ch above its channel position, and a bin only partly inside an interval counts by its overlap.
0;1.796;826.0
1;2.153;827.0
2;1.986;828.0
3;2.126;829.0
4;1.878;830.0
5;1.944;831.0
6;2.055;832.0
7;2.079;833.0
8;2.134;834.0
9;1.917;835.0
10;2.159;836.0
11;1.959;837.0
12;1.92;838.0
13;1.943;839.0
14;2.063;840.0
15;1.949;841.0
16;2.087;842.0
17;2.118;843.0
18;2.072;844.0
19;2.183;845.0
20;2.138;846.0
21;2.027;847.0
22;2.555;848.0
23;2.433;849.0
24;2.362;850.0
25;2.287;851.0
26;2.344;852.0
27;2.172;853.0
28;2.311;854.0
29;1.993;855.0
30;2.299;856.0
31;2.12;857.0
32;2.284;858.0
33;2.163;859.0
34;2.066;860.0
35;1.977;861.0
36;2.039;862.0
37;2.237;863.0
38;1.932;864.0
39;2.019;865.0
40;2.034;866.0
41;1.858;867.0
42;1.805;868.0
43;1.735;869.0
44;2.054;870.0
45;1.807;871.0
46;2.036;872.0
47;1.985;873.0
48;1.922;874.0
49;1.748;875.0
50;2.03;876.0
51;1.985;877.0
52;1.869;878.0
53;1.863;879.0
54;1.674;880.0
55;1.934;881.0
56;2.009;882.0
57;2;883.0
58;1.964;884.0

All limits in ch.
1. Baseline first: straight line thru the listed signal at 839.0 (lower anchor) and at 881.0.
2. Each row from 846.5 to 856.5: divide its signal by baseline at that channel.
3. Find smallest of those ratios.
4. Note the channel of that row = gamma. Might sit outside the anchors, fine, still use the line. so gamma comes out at 855.0 ch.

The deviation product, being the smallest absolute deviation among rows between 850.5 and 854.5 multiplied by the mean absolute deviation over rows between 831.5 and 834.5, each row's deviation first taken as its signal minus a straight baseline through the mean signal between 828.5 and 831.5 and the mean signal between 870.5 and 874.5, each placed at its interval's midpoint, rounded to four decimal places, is 0.0235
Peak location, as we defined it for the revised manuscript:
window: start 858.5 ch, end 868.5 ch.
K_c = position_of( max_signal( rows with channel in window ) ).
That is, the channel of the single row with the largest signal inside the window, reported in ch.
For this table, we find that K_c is 863.0 ch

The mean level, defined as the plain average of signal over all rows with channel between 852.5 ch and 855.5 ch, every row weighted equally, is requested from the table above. 2.2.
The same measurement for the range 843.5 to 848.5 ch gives 2.2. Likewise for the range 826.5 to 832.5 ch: 2.0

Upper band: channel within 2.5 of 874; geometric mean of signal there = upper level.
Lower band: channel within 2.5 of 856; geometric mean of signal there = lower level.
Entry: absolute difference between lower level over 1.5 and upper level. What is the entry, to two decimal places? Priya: 0.48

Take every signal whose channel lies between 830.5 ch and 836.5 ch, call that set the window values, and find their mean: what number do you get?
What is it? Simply 2.05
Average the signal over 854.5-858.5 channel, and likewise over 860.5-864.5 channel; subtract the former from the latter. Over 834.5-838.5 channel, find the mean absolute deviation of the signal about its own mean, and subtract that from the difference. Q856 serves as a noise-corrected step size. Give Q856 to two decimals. -0.21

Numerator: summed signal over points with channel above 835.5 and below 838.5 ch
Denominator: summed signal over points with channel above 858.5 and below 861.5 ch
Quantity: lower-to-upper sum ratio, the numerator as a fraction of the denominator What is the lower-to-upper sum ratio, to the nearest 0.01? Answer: 0.97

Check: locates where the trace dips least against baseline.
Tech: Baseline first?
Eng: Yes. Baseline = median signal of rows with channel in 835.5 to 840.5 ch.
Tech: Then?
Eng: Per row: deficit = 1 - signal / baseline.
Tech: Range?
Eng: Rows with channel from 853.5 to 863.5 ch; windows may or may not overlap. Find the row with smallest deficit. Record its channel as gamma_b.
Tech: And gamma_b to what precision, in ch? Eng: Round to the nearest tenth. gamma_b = 854.0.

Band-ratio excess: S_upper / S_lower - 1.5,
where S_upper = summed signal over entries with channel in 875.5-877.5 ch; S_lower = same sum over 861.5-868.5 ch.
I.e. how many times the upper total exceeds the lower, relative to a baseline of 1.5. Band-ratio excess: -1.2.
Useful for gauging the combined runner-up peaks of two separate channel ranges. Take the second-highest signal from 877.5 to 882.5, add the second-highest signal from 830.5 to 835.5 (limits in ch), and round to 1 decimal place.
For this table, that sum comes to 4.0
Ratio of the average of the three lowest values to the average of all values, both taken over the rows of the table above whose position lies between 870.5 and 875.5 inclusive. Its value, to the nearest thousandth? 0.961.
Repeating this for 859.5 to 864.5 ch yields 0.967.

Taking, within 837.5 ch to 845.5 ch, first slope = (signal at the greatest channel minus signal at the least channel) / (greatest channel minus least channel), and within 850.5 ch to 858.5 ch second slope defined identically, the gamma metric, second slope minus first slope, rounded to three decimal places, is -0.038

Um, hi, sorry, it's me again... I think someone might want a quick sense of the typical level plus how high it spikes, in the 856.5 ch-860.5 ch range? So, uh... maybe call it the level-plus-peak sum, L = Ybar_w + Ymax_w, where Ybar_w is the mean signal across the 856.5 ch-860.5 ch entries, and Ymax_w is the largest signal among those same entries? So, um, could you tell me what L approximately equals 4.4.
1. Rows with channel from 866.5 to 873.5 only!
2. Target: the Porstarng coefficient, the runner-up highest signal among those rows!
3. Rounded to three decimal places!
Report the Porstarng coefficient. 2.036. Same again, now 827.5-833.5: 2.079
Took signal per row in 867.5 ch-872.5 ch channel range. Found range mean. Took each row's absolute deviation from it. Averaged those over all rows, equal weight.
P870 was 0.126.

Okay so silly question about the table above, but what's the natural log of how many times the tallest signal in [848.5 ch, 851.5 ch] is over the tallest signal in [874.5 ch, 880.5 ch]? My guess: 0.18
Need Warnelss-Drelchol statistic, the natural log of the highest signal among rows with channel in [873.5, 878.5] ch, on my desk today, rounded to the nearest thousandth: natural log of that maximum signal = 0.708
